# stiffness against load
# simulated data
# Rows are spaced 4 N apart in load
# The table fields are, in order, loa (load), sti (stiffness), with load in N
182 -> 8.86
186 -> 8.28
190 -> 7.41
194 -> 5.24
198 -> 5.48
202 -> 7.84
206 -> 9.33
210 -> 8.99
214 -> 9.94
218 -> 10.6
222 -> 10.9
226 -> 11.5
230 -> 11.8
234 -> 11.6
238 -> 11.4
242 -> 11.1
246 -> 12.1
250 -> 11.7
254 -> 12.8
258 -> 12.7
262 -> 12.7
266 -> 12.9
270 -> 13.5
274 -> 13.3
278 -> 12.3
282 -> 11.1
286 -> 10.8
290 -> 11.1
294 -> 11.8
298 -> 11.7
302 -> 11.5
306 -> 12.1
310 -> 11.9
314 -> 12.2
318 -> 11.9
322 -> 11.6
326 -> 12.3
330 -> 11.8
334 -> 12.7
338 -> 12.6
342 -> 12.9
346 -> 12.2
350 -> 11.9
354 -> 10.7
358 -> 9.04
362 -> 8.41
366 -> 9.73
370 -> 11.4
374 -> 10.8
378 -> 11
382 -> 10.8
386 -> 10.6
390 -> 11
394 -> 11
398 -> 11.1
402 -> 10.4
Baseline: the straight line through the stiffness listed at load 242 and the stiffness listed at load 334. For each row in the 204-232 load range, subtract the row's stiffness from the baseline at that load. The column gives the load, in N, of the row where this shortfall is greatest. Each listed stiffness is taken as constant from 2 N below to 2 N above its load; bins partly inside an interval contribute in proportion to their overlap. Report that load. 210 N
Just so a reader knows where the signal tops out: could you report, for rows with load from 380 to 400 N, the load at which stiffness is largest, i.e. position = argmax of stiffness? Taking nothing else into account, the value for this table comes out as 398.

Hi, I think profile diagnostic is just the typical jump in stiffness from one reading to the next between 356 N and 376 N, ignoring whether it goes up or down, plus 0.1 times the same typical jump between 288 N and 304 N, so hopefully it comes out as 1.09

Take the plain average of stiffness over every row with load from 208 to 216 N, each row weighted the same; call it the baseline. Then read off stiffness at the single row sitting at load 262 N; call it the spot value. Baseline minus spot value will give -3.2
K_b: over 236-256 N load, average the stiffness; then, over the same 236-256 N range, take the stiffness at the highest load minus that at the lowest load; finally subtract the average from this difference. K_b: -10.4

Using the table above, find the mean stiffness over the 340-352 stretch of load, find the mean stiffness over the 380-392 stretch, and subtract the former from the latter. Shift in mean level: -1.5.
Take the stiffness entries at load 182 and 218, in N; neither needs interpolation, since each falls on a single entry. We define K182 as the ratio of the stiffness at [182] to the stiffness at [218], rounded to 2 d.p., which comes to 0.84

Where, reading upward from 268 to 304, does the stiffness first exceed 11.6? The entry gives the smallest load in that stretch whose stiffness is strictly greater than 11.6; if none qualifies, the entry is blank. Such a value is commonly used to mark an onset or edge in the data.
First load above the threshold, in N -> 270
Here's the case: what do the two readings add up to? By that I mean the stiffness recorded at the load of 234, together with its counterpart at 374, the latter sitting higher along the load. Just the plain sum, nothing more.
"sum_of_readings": 22.4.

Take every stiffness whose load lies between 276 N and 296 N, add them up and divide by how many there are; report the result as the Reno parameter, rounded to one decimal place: 11.4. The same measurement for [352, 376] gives 10.0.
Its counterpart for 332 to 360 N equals 11.7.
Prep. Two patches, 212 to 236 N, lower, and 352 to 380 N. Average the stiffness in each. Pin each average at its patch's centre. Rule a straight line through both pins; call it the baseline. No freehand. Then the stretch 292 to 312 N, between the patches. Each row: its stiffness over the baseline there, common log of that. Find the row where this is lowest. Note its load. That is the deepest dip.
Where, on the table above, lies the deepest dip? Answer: 302 N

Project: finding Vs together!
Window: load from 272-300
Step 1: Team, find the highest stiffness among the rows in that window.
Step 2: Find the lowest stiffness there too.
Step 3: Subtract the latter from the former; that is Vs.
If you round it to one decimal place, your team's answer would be 2.5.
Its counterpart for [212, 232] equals 1.9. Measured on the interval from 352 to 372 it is 3.0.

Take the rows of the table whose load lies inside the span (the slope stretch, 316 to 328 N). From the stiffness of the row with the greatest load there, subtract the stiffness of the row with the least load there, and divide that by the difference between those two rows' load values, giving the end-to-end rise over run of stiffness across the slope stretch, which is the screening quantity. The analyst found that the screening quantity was 0.050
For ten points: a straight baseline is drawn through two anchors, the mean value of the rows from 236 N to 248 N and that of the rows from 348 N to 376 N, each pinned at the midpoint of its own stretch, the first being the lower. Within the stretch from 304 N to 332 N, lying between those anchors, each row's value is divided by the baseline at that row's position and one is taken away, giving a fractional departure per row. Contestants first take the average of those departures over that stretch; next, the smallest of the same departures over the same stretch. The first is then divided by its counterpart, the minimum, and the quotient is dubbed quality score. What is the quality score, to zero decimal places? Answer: 1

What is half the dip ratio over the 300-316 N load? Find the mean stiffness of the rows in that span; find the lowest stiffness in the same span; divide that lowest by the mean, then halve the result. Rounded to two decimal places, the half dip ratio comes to 0.48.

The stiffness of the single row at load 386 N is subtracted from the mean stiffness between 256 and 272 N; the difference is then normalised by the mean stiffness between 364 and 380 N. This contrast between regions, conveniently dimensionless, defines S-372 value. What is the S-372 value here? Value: 0.22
